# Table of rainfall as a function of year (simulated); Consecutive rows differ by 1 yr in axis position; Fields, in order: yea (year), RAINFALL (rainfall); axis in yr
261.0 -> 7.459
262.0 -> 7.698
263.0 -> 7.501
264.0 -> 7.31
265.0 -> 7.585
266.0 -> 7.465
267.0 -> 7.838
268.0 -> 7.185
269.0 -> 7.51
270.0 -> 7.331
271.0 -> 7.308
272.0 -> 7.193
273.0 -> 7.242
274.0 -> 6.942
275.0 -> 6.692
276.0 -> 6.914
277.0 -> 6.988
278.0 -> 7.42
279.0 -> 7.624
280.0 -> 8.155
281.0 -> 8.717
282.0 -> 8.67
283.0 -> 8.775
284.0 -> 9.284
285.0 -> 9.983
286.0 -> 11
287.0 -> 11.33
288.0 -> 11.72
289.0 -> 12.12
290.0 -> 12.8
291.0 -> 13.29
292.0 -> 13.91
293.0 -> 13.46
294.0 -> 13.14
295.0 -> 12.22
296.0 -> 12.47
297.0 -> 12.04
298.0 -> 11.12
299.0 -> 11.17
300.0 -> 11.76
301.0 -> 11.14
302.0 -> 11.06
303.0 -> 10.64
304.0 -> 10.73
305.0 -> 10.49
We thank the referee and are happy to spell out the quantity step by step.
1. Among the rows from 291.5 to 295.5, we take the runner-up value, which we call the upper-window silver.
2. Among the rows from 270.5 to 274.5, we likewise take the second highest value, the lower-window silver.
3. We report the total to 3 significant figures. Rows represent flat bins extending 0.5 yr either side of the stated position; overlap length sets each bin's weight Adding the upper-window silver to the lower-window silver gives 20.7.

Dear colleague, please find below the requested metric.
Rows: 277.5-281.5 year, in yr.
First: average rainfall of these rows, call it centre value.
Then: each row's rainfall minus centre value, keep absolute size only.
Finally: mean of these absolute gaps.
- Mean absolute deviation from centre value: 0.5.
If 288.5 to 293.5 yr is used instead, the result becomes 0.5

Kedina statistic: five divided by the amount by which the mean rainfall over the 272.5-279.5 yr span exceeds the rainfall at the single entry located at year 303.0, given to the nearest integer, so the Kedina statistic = -1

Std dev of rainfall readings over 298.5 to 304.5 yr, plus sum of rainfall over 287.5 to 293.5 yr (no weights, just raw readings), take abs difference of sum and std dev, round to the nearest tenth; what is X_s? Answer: 76.9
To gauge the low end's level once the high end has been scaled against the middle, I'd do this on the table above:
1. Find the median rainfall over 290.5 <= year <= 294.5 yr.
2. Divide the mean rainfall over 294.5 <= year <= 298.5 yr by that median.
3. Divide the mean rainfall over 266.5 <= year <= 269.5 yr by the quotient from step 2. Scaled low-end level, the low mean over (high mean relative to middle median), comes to 8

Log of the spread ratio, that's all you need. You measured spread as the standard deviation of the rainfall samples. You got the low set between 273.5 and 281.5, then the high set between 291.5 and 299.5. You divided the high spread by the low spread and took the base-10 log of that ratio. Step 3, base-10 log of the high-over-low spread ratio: 0.16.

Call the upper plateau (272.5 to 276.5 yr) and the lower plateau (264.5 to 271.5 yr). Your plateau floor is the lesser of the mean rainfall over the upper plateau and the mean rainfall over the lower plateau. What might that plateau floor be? 6.9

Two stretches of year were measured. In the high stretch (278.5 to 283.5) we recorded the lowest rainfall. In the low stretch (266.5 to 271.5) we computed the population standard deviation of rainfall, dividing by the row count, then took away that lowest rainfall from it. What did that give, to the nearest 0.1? -7.4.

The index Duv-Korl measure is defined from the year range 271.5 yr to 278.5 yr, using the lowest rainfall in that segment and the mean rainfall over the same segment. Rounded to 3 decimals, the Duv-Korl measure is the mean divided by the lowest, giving 1.054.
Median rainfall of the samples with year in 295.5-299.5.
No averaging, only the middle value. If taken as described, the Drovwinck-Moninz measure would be 11.6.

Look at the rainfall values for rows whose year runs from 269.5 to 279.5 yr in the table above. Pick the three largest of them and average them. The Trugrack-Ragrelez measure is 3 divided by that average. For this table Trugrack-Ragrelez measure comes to 0.40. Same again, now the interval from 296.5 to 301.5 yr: 0.26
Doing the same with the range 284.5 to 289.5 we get 0.26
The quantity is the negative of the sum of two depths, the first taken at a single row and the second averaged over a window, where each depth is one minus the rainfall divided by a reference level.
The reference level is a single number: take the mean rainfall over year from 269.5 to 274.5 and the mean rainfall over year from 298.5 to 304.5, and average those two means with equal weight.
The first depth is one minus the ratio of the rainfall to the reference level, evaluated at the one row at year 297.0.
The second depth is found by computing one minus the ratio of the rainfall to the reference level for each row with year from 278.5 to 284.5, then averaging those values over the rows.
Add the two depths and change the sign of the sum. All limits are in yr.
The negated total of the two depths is 0.25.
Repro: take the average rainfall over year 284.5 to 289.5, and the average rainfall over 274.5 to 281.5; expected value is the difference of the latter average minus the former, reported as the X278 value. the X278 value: -4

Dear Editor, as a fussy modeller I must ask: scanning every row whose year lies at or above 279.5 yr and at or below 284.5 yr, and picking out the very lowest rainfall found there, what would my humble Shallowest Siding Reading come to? 8.155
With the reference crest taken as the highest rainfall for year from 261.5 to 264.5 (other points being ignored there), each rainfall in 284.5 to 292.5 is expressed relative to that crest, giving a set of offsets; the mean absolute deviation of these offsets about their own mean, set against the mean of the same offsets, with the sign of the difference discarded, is 3.3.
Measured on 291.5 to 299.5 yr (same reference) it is 3.9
